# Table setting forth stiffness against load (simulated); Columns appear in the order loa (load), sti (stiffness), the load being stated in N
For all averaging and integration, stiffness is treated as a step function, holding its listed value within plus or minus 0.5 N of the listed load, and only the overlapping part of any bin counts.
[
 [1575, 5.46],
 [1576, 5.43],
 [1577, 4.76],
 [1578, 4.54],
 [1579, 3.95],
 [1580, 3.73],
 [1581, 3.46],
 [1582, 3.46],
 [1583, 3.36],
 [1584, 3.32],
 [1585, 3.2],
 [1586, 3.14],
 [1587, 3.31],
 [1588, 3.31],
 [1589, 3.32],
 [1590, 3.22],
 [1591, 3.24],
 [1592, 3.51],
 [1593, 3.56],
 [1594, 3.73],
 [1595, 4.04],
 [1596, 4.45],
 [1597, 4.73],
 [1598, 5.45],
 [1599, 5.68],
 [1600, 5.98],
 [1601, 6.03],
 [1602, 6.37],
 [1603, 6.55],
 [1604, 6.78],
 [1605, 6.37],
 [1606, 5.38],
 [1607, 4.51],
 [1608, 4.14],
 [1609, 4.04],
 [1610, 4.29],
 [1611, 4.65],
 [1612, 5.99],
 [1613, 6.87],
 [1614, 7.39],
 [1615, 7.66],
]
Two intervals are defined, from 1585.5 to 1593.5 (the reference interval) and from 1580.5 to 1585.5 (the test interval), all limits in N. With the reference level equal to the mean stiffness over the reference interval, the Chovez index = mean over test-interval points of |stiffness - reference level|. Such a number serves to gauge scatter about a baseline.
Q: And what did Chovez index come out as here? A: 0.1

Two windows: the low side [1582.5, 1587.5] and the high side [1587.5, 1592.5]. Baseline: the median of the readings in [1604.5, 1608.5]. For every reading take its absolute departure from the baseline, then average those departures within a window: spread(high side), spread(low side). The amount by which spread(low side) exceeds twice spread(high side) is -1.6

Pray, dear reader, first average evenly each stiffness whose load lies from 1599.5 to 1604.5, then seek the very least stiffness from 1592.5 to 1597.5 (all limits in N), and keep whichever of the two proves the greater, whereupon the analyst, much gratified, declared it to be 6.3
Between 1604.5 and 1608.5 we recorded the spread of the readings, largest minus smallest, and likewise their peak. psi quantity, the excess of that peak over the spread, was 4.1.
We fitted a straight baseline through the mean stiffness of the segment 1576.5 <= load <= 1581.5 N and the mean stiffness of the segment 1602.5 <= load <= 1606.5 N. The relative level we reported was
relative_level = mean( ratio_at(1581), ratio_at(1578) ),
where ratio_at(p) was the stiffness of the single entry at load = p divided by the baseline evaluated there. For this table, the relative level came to 0.97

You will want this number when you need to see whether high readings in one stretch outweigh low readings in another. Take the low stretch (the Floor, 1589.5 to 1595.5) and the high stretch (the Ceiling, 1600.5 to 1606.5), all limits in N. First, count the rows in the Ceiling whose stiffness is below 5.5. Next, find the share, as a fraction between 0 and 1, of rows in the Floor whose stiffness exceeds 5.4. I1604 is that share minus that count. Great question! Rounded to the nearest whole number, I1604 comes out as -1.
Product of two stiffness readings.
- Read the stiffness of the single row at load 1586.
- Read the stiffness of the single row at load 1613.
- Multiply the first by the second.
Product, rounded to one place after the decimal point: 21.6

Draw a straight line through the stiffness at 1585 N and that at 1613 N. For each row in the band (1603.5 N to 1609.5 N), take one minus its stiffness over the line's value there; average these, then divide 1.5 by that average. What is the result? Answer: 12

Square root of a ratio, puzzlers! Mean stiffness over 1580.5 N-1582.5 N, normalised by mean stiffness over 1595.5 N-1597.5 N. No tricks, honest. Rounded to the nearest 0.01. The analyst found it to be 0.87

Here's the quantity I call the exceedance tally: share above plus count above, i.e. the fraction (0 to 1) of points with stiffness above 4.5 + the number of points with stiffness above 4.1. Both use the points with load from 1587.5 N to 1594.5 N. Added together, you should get 0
